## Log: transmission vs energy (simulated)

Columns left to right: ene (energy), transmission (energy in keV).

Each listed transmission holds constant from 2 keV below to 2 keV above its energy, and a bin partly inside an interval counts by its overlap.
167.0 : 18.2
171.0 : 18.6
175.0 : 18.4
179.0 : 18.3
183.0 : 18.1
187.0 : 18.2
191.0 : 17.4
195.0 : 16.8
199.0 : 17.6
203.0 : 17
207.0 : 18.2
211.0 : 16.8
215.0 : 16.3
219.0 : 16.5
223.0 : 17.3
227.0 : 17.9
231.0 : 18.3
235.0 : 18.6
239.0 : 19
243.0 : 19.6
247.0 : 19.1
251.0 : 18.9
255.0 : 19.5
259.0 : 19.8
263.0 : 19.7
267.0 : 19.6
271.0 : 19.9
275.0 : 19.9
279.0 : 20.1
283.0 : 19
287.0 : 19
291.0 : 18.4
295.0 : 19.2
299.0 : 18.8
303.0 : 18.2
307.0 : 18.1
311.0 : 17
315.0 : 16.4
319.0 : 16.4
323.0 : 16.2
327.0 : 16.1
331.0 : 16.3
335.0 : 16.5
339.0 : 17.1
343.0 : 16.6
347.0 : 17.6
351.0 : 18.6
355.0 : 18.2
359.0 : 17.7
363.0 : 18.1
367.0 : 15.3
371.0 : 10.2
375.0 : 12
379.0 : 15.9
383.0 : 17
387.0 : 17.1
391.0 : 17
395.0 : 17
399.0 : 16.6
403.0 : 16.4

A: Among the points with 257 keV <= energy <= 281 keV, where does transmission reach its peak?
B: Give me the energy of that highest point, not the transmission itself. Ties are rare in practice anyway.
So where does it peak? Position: 279.0 keV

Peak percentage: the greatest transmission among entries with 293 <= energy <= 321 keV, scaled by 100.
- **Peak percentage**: 1920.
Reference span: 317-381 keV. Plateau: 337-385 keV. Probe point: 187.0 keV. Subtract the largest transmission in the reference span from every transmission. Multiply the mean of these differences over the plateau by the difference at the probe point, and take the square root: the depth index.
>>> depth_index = 1.0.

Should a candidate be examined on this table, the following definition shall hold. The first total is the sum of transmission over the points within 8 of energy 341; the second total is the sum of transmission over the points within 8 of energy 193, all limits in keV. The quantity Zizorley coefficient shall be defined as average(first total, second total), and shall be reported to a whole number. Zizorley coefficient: 69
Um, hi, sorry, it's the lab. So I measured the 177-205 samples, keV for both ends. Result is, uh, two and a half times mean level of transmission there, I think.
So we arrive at 44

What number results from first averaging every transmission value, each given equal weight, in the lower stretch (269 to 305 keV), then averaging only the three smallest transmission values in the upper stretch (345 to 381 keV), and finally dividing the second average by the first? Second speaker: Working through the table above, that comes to 0.65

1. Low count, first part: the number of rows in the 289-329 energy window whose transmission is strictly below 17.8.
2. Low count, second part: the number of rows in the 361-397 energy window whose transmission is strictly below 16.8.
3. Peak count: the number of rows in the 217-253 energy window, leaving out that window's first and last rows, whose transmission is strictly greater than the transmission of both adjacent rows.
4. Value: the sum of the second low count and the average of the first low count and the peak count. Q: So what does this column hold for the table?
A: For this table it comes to 7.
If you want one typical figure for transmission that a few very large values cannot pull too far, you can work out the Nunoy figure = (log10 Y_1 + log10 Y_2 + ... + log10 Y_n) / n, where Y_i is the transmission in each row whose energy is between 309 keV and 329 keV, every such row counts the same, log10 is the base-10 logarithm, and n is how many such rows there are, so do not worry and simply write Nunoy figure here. 1.22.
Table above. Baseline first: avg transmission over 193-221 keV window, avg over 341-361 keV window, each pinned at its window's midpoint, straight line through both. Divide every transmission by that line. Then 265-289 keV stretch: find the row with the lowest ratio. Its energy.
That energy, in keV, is 287.0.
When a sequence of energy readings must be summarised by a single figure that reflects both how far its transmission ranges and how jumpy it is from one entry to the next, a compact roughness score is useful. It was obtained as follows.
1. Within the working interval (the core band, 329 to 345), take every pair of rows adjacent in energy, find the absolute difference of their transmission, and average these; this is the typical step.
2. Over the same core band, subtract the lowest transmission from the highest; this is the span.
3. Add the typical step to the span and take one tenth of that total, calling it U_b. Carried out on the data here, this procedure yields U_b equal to 0.123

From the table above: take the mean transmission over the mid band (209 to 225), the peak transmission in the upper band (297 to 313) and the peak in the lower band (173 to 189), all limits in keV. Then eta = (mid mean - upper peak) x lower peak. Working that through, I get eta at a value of -38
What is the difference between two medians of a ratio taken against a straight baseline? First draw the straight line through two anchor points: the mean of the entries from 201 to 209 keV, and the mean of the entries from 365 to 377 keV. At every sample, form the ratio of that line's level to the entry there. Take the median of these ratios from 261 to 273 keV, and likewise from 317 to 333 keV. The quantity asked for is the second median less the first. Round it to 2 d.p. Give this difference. 0.06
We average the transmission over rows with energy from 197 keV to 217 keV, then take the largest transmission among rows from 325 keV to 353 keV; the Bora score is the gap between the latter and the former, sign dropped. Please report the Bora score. 1.4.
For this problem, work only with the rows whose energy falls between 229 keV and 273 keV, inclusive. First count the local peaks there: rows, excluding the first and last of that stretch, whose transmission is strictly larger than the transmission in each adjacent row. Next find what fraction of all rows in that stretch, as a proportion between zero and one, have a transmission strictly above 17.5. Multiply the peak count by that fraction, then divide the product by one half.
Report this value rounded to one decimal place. 4.0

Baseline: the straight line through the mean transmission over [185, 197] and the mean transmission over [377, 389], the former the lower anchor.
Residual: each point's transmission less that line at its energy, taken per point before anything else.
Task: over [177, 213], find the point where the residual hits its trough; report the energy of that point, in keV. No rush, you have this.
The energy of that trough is 195.0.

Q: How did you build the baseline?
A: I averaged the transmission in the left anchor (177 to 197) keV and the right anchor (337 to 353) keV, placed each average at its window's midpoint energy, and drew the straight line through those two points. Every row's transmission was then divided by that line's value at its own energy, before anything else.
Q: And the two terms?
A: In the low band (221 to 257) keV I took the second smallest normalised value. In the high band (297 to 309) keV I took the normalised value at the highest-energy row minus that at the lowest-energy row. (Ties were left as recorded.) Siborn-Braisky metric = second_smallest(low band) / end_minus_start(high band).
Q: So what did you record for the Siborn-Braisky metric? -26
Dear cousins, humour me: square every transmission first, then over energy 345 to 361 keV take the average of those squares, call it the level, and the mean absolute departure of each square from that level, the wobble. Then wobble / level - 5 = -4.96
